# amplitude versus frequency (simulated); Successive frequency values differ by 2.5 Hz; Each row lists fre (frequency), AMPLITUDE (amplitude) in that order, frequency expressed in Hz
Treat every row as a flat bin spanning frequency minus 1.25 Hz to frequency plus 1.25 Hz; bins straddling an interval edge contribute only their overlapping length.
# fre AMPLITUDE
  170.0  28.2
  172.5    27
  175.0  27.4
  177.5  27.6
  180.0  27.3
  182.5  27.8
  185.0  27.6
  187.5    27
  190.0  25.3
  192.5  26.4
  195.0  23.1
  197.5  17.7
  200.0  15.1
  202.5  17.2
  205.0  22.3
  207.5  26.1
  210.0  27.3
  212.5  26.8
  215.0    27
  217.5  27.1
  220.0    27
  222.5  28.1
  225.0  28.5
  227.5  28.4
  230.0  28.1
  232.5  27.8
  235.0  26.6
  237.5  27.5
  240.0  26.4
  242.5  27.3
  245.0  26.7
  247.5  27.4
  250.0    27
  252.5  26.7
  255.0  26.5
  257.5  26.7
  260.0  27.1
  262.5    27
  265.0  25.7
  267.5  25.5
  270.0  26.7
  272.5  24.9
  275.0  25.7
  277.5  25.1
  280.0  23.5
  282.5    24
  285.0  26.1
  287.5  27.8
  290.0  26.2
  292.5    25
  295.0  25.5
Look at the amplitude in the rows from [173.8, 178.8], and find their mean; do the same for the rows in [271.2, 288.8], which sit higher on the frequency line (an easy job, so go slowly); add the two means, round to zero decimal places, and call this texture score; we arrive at 53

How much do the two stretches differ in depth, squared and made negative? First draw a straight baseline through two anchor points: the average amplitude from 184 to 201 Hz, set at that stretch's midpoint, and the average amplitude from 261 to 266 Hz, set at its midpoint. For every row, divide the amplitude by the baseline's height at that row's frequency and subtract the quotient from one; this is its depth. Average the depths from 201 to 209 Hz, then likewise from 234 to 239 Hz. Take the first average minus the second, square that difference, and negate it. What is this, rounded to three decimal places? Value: -0.024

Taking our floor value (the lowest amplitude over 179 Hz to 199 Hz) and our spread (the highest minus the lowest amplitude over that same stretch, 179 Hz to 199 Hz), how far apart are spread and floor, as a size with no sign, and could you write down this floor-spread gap 7.6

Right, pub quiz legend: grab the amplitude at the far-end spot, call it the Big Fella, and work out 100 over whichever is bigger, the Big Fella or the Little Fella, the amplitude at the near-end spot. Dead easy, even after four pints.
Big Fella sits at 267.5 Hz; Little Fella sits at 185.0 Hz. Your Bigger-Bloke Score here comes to 3.62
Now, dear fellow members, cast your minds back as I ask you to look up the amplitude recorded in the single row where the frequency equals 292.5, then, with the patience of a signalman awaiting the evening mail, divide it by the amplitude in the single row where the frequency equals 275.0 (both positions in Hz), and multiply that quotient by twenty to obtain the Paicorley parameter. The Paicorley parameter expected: 19.5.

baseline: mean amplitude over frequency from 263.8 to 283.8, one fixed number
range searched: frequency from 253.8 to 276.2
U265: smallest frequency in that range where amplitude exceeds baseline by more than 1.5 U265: 257.5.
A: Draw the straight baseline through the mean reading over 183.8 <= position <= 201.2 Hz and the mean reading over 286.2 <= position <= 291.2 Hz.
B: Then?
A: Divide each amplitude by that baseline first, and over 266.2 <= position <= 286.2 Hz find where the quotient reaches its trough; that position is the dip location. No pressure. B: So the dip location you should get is 280.0 Hz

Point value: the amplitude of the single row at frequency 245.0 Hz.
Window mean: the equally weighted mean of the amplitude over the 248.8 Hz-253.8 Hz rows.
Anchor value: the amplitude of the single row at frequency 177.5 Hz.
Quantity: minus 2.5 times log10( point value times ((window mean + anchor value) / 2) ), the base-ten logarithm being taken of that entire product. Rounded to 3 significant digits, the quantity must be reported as -7.15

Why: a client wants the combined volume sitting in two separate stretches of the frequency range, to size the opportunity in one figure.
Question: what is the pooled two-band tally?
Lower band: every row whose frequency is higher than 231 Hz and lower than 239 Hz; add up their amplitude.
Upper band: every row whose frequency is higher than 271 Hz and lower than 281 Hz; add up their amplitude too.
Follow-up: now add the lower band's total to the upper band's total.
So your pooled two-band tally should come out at 181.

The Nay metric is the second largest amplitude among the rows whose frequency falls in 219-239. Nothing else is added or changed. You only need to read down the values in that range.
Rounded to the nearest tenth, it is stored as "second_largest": 28.4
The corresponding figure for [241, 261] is 27.3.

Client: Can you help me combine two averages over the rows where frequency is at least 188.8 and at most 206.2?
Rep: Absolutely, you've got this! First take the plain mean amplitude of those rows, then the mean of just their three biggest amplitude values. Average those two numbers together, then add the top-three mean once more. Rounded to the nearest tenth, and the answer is 47.9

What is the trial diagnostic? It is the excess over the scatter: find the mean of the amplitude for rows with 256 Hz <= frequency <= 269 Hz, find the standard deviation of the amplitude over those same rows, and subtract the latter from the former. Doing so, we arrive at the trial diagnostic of 25.7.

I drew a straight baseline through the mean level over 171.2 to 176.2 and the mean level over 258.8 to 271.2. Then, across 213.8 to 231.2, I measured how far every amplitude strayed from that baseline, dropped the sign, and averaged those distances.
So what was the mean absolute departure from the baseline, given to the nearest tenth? 1.0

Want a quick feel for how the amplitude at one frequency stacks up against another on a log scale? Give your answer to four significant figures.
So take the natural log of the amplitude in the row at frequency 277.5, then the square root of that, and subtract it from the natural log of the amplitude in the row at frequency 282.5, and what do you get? 1.383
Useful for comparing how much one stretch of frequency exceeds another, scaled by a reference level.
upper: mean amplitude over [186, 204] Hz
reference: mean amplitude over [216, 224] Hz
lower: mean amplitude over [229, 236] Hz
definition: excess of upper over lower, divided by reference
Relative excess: -0.21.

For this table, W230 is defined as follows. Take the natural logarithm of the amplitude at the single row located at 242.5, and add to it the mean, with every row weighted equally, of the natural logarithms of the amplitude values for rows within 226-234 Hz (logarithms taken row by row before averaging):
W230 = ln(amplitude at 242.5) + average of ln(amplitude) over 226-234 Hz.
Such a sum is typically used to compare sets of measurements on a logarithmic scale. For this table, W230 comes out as 6.64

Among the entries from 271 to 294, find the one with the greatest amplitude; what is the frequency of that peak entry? 287.5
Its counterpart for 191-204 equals 192.5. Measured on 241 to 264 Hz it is 247.5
